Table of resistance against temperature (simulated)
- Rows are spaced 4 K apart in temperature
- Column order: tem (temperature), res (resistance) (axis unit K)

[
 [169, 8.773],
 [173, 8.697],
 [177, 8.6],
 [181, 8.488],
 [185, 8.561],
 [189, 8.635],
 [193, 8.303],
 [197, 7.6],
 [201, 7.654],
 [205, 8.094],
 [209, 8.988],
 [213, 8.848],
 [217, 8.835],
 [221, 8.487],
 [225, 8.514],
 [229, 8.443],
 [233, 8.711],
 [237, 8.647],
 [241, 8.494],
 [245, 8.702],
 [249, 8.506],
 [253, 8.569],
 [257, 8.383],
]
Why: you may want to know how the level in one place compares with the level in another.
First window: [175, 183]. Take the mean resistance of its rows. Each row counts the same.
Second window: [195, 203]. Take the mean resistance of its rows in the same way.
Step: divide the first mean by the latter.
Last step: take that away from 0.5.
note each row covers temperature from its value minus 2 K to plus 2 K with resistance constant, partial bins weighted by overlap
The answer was -0.62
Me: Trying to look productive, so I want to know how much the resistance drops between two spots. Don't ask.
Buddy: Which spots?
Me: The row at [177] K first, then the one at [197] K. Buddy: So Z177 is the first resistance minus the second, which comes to 1.0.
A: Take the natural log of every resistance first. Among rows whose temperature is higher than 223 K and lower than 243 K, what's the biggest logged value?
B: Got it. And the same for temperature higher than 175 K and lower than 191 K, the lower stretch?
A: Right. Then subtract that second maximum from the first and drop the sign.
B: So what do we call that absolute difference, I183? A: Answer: 0.009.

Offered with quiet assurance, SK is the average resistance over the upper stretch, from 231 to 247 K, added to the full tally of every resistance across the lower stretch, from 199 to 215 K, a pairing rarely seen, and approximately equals 42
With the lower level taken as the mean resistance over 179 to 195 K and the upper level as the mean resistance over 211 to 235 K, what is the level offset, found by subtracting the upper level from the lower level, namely -0.14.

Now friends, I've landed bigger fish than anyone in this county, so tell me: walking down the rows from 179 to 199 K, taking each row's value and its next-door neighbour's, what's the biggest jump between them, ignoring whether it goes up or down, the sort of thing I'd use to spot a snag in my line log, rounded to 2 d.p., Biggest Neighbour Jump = 0.70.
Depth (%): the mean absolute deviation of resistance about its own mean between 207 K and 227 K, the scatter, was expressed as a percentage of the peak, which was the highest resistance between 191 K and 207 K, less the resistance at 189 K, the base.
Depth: -56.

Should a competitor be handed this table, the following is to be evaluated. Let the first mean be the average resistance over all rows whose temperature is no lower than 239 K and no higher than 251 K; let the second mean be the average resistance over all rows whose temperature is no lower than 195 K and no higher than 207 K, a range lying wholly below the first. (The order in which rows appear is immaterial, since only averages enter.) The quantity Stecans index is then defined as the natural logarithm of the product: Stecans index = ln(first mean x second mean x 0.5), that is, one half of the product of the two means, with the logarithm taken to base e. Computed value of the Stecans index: 3.51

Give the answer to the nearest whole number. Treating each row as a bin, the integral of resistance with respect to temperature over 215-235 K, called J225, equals 172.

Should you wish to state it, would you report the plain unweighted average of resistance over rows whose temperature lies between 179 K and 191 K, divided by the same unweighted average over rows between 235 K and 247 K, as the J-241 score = 0.99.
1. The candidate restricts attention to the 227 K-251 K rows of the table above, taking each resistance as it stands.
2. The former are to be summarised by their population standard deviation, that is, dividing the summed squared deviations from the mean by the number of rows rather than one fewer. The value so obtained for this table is 0.11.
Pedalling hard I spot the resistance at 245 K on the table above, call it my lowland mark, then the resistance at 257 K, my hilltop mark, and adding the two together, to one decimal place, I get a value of 17.1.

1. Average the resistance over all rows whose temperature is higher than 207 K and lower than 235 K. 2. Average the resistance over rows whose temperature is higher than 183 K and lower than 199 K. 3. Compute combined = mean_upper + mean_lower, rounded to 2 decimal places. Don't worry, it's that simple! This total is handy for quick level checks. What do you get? 16.96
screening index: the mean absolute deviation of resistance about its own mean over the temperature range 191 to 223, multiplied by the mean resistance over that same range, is 3.7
